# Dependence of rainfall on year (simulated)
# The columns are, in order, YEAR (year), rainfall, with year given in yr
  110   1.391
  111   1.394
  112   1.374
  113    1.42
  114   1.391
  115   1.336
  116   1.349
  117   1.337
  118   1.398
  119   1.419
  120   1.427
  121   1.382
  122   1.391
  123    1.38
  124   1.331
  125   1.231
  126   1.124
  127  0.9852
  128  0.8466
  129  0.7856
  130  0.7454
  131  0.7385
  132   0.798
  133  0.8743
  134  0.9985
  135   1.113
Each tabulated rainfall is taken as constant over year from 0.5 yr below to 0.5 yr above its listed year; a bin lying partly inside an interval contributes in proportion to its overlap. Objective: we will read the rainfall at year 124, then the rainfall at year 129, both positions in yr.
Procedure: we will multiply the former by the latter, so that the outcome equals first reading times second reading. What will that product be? 1.05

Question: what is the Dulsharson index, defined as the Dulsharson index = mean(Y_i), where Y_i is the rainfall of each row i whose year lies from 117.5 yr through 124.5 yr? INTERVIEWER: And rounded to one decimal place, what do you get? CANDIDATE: 1.4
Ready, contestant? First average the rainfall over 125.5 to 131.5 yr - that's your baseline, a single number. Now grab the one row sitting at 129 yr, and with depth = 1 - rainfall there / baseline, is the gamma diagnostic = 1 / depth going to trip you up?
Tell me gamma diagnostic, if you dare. 10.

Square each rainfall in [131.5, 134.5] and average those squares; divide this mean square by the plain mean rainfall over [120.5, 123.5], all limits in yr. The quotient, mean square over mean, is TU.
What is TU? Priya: 0.58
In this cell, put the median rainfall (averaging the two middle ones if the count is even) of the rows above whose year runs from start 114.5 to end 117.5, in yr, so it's 1.34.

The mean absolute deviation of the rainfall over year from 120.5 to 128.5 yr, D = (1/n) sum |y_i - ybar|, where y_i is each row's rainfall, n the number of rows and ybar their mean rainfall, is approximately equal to 0.168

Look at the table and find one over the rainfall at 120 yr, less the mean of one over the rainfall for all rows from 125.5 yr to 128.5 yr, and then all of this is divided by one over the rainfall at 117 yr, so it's -0.4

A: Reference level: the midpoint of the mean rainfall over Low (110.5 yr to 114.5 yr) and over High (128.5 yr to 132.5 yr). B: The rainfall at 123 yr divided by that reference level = 1.28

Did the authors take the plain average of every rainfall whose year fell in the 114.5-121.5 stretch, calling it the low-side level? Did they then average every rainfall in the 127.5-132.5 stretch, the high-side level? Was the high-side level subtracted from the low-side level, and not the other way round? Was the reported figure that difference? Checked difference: 0.595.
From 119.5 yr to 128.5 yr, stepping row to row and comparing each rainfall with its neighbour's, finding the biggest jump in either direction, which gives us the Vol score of 0.14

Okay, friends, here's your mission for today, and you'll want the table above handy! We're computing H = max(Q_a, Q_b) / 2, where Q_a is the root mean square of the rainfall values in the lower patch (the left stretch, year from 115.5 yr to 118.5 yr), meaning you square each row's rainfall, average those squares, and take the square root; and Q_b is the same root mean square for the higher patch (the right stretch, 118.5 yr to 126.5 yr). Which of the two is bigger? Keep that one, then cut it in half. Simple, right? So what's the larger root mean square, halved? 0.681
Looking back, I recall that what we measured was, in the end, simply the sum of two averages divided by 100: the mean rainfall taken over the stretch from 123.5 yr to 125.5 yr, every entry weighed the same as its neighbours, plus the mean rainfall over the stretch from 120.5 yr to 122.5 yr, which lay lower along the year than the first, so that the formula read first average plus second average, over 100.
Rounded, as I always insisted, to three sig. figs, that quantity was 0.0267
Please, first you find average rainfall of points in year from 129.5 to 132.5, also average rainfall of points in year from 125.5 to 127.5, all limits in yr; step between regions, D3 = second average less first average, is 0.29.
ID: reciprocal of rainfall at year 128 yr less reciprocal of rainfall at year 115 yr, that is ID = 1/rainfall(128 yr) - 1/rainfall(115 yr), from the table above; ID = 0.43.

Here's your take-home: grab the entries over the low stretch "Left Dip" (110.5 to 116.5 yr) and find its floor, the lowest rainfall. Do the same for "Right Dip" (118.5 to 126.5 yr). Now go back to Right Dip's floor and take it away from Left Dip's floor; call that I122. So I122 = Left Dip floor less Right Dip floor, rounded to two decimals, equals 0.21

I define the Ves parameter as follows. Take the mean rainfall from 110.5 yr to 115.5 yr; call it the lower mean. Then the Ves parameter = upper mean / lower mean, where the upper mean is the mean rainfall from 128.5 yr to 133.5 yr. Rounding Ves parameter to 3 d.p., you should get 0.570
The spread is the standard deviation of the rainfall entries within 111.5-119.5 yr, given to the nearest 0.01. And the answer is 0.03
